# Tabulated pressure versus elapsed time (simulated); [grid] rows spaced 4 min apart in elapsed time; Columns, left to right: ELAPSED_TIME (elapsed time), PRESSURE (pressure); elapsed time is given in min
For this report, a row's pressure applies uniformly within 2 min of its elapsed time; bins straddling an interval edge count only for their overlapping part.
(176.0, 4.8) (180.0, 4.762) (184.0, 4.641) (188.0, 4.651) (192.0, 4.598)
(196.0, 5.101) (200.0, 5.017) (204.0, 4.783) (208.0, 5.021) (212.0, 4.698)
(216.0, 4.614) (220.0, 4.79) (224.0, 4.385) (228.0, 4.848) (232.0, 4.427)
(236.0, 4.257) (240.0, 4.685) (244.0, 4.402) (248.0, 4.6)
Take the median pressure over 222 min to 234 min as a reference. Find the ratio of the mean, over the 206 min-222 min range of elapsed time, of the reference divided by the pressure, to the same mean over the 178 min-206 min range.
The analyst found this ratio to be 1.00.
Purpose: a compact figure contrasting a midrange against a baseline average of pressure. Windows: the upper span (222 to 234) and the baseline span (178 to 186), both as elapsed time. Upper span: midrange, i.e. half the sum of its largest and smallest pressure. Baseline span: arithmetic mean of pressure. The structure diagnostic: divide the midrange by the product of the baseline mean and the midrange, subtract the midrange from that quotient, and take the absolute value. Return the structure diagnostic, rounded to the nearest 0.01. 4.40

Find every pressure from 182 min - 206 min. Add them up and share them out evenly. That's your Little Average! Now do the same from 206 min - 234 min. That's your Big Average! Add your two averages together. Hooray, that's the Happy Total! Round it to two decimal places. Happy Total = 9.48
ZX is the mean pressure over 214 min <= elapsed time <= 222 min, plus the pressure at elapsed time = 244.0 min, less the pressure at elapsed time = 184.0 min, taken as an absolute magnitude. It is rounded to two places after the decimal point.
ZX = 4.46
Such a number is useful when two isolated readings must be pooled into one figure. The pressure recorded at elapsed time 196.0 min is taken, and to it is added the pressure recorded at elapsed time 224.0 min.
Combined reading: 9.5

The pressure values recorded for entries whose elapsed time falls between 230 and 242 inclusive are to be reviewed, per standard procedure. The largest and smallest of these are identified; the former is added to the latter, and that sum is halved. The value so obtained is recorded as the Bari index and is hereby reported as 4.5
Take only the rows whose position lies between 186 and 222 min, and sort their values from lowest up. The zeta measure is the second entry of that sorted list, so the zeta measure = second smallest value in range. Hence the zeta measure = 4.614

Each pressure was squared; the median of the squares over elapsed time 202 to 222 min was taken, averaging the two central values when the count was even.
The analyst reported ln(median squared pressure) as 3.13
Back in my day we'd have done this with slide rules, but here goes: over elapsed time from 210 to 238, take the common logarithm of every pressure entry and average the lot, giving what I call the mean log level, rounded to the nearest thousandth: 0.660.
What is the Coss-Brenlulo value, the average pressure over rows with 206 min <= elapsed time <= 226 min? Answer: 4.70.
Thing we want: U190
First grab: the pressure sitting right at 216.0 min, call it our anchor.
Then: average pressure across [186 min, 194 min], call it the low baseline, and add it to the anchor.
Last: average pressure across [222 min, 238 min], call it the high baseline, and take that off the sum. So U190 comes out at 4.76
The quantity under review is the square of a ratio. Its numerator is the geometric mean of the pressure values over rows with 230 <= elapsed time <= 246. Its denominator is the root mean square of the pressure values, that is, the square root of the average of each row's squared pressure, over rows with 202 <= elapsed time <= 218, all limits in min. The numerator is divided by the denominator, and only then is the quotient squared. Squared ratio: 0.86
